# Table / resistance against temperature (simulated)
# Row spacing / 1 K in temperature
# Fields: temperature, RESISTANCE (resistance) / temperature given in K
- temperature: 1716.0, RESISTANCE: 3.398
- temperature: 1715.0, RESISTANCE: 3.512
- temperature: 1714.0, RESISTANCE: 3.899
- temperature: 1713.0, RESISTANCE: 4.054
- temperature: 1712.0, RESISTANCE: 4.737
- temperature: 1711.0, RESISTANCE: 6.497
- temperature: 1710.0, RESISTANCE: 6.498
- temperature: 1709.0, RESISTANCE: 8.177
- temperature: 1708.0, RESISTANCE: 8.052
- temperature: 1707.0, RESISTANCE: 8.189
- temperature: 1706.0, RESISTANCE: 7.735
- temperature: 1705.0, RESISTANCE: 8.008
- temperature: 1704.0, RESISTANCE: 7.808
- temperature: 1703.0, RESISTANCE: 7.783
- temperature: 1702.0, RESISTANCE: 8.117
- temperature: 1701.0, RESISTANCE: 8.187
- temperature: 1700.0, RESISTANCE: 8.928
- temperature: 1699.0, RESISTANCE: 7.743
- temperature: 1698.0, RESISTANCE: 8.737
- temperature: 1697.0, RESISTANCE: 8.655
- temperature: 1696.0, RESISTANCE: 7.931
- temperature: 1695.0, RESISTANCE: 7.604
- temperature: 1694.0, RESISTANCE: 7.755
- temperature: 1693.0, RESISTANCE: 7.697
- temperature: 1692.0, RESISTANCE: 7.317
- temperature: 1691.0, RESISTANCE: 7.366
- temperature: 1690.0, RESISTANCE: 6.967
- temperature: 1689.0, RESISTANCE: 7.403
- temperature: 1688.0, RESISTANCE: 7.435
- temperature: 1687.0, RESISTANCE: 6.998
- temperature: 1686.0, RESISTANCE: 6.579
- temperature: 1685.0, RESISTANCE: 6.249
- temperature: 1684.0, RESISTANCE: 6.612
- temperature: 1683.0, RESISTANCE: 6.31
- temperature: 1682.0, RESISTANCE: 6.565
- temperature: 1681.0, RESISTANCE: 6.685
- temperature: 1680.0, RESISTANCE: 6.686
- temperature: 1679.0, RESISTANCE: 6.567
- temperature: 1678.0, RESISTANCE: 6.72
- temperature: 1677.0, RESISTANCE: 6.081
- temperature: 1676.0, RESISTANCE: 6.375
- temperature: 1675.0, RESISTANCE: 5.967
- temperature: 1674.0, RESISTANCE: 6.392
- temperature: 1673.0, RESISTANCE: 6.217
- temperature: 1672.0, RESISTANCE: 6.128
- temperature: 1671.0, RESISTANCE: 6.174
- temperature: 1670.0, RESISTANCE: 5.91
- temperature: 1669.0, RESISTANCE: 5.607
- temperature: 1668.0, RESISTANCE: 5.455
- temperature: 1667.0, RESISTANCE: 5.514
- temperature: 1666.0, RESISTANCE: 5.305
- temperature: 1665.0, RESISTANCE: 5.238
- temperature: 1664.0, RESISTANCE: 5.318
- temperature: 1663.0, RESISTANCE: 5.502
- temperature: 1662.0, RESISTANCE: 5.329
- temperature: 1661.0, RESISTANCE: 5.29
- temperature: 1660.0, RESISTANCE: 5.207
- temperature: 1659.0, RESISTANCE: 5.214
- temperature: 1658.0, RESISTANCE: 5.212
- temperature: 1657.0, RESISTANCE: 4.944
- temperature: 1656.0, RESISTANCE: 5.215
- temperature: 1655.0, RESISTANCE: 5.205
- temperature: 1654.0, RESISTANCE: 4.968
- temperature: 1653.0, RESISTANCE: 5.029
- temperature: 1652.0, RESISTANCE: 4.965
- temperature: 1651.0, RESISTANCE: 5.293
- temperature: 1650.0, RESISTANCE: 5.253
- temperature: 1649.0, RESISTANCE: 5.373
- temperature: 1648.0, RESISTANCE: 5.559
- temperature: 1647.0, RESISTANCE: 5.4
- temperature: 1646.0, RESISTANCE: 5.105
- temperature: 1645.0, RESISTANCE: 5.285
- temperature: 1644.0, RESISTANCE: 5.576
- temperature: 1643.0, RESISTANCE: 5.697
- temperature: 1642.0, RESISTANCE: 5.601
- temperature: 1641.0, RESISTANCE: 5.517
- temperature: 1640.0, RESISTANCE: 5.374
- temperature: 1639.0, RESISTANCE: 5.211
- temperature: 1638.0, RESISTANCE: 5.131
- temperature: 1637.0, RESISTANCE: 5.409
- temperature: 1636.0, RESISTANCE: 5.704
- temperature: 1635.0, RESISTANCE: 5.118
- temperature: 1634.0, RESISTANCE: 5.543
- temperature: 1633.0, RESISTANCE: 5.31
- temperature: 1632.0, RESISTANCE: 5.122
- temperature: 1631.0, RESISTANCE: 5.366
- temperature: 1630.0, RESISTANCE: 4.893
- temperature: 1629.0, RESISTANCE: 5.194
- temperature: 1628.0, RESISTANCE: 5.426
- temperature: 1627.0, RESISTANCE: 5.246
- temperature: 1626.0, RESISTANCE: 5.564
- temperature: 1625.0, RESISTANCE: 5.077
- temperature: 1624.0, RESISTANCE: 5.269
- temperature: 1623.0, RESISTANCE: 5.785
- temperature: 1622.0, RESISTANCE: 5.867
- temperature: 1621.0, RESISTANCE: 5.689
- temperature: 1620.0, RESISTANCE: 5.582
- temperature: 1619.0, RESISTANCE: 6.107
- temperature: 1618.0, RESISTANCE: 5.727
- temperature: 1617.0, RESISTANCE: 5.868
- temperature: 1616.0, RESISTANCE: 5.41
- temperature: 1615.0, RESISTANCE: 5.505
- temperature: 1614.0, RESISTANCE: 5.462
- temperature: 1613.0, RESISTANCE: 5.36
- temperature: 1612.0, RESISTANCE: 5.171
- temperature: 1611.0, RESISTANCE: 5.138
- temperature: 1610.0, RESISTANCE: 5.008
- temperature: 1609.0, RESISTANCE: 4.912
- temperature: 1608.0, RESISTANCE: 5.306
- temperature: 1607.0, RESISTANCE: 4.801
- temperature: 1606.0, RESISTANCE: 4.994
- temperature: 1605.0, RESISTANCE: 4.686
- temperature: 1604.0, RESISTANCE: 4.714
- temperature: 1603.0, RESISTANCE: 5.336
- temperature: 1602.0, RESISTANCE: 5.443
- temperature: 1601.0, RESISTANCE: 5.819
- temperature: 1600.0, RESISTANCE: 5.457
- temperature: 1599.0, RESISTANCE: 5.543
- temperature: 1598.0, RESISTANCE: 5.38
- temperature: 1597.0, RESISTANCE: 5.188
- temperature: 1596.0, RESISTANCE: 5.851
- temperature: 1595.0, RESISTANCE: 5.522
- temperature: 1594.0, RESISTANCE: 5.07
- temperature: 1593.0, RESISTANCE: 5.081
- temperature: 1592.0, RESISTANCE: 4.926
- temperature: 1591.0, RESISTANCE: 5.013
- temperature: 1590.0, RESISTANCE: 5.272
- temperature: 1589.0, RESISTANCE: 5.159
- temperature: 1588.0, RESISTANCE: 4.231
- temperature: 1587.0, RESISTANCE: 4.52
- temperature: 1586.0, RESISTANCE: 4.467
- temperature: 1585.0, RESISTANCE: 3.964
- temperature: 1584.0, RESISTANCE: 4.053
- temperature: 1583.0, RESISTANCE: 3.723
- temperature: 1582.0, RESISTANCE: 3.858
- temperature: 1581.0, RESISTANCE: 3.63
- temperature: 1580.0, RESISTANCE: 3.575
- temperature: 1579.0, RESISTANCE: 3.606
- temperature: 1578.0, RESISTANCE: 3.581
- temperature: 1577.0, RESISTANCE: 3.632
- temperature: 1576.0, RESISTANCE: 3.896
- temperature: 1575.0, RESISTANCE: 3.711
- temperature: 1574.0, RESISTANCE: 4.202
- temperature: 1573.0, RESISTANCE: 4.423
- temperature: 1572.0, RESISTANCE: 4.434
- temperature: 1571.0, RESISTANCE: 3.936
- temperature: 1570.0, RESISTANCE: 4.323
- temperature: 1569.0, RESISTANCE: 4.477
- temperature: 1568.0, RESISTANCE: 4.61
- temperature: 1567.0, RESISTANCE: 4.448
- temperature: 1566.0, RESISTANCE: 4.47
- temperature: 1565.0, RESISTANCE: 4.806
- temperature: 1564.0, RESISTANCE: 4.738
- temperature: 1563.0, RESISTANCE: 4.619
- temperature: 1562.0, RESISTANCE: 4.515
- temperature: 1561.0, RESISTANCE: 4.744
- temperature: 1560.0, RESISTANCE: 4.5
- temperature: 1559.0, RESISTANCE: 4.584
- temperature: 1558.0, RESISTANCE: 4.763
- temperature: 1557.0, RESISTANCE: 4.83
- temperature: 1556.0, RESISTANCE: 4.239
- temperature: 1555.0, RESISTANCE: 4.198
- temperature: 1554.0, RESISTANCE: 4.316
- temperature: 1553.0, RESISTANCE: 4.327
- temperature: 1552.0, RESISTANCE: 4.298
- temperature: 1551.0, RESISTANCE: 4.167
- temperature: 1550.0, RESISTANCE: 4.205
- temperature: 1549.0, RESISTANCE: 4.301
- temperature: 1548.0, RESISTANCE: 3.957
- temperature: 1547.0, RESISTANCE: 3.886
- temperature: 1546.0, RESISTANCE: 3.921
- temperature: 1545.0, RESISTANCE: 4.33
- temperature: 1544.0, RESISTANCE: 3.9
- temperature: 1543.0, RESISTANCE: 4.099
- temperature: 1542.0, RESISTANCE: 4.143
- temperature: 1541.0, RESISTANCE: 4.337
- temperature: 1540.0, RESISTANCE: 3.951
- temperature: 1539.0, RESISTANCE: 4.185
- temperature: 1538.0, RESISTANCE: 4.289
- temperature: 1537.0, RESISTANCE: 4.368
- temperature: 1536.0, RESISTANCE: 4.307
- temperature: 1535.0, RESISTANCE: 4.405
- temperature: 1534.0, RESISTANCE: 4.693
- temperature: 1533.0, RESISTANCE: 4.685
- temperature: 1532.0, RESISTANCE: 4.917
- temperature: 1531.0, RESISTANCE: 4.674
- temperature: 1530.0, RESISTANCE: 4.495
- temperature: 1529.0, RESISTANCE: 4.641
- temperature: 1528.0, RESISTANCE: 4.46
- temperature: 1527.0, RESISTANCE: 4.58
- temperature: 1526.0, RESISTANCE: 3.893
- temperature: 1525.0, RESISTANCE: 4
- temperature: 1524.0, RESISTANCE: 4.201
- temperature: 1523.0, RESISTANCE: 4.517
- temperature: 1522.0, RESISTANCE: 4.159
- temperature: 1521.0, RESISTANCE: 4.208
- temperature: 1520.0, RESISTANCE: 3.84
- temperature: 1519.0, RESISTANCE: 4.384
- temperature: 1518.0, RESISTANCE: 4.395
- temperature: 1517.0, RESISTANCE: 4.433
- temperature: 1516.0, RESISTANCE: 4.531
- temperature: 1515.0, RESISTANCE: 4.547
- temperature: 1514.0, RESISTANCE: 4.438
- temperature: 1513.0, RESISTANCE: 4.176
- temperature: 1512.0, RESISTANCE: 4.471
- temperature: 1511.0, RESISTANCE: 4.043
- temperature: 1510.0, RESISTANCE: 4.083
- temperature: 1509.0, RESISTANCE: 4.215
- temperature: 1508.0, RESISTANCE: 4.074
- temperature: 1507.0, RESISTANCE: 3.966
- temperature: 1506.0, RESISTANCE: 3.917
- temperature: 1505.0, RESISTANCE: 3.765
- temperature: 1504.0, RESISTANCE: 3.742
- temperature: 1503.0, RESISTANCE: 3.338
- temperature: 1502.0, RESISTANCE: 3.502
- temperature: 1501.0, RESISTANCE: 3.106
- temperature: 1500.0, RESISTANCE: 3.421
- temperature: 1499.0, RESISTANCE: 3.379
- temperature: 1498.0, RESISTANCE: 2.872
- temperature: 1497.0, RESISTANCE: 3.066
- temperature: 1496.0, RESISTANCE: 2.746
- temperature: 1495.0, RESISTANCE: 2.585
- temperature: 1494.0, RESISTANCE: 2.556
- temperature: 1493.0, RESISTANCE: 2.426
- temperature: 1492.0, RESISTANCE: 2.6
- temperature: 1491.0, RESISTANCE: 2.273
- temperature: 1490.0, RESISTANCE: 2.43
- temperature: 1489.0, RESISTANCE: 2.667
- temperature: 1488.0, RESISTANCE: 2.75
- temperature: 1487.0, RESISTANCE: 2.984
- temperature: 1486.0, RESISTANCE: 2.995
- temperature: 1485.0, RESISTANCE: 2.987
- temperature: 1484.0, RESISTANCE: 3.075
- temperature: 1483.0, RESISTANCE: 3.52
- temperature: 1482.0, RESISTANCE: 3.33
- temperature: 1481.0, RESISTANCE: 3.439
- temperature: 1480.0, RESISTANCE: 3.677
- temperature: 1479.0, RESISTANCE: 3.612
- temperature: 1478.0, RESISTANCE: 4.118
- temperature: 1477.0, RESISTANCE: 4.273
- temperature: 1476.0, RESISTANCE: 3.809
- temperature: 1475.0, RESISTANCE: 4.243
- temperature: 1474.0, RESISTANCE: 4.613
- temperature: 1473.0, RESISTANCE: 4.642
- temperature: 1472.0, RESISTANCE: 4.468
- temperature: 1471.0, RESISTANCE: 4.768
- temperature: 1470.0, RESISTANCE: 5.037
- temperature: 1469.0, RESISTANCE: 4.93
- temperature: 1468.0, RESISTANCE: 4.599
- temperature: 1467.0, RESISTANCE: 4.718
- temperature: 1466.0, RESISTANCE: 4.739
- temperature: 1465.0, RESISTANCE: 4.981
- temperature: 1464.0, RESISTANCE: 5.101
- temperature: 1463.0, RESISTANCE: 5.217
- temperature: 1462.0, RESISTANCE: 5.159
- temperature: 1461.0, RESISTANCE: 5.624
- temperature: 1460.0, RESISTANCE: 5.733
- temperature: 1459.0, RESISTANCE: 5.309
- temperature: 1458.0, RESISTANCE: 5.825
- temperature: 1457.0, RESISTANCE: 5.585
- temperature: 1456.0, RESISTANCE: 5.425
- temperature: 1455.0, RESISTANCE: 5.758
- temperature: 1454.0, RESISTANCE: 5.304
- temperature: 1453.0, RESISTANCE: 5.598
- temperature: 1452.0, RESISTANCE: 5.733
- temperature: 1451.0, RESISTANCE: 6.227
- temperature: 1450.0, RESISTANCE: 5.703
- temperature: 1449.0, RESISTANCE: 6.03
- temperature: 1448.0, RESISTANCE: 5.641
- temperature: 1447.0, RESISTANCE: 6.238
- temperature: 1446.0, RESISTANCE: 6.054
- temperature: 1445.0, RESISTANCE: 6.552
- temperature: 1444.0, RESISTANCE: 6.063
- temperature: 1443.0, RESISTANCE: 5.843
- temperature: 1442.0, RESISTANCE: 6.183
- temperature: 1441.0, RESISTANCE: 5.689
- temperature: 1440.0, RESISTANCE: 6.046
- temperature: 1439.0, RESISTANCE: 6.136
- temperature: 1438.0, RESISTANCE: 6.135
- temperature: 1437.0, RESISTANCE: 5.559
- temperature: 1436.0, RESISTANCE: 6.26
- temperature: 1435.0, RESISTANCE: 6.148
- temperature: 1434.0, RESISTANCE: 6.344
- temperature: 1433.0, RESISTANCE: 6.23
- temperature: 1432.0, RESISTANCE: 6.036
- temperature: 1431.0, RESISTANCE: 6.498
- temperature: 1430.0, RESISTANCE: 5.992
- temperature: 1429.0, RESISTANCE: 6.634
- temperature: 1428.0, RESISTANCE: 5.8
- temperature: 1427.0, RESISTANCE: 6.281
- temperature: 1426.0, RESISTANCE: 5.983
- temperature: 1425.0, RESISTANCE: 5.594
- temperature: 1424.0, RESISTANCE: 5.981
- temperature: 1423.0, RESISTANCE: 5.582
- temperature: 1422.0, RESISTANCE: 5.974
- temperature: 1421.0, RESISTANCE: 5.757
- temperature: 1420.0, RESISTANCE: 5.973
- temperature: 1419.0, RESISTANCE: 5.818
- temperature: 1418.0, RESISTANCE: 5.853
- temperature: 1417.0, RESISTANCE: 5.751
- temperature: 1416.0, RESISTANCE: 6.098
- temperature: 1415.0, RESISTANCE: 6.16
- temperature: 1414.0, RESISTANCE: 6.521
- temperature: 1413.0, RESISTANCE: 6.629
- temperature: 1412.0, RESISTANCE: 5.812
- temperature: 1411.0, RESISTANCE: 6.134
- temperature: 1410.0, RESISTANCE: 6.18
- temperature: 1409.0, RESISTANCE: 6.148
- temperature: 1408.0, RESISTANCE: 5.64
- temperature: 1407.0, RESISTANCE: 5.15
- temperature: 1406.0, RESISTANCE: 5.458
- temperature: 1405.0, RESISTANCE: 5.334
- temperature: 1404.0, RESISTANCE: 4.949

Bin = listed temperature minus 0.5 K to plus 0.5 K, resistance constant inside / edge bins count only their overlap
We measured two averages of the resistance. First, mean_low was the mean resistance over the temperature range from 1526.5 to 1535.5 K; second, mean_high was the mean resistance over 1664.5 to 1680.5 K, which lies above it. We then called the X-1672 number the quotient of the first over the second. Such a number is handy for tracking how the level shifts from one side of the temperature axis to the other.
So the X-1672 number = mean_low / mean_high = 0.77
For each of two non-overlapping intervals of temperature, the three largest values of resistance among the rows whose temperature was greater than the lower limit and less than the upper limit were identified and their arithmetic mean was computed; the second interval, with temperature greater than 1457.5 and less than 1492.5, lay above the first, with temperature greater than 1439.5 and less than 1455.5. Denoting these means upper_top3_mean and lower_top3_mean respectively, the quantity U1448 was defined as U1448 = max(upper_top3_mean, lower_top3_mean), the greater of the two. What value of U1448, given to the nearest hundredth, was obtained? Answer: 6.34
